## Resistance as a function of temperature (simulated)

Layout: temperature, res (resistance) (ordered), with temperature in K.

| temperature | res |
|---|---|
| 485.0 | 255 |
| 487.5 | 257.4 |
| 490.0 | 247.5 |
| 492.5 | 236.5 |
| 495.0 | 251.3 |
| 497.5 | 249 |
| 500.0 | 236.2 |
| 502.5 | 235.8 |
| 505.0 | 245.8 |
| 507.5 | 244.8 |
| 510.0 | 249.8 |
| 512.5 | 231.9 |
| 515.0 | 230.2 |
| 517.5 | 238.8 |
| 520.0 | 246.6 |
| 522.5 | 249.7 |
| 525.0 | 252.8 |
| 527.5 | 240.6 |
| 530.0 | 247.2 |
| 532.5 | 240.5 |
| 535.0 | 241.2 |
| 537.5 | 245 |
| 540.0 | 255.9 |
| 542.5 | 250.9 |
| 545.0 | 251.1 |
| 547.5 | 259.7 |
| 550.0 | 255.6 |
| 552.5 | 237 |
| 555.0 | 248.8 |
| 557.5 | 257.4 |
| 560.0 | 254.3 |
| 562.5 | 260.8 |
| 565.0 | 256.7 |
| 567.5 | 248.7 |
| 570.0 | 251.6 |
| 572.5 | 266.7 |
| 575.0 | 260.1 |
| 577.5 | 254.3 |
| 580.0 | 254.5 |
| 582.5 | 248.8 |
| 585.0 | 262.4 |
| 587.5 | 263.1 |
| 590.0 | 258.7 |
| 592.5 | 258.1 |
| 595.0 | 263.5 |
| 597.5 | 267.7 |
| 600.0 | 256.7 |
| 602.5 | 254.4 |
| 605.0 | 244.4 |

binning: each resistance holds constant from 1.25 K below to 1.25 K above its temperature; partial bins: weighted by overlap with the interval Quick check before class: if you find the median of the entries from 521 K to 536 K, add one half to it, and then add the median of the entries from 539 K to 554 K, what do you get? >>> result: 498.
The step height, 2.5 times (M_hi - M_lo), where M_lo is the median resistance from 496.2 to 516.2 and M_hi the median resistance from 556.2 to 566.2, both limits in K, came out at 41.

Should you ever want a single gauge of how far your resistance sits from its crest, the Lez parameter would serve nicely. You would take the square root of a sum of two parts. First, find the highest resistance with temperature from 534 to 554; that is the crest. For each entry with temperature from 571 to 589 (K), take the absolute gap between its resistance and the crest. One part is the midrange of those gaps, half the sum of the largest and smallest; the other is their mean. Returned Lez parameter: 3.3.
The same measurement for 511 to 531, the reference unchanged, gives 6.0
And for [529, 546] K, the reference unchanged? 4.9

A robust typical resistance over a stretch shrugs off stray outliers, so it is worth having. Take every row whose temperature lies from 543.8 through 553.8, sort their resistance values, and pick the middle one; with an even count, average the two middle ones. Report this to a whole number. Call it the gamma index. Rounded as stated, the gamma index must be 253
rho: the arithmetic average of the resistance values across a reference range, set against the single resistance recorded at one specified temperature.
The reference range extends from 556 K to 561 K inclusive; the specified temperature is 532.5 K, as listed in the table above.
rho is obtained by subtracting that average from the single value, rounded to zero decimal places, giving -15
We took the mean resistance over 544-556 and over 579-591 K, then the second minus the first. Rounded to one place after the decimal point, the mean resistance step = 7.1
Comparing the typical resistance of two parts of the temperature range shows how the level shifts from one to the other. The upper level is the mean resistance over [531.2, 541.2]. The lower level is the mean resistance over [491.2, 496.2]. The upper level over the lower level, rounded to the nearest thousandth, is 1.007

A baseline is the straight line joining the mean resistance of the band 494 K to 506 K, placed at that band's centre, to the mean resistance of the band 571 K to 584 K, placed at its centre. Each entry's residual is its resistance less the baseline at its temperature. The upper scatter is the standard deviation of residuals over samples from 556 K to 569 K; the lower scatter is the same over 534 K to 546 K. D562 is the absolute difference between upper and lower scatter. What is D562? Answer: 0.4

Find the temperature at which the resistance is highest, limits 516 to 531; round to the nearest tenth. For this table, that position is 525.0 K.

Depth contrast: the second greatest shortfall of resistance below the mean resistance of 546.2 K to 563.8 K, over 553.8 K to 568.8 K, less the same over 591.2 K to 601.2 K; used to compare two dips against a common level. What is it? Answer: 9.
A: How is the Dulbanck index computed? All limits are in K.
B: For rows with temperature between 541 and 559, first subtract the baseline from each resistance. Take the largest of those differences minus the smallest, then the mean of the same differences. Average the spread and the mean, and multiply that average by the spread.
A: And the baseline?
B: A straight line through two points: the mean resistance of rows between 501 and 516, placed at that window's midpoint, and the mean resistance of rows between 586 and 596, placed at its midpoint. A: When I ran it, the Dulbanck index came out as 302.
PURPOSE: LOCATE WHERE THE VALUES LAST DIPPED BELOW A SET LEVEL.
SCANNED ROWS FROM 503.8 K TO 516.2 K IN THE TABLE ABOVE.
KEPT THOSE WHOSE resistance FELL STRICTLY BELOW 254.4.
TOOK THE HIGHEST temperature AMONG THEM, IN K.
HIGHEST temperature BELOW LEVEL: 515.0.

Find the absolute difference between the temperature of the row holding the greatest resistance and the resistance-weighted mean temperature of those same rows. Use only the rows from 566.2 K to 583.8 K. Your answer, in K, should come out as 2.5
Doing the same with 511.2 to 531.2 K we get 3.6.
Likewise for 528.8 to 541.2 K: 5.0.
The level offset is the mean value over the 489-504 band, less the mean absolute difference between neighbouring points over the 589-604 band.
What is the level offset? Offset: 238.0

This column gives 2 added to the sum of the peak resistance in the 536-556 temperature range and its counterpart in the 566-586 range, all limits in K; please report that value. 528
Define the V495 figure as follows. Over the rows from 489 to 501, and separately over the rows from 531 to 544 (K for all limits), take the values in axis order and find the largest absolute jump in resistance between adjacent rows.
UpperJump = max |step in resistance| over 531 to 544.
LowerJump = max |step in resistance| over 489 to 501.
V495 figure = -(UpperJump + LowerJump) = -25.7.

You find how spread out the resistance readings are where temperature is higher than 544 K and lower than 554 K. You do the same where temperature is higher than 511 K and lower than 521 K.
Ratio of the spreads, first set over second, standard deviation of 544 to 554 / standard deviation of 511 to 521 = 1.3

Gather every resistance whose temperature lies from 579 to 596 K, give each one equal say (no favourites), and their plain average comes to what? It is 258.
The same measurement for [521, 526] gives 251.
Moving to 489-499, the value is 246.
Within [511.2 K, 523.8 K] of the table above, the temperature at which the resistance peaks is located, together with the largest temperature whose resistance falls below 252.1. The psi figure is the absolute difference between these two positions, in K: 0.0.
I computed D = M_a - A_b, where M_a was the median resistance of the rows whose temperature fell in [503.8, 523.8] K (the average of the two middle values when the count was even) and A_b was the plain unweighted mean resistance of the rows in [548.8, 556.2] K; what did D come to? -1.8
